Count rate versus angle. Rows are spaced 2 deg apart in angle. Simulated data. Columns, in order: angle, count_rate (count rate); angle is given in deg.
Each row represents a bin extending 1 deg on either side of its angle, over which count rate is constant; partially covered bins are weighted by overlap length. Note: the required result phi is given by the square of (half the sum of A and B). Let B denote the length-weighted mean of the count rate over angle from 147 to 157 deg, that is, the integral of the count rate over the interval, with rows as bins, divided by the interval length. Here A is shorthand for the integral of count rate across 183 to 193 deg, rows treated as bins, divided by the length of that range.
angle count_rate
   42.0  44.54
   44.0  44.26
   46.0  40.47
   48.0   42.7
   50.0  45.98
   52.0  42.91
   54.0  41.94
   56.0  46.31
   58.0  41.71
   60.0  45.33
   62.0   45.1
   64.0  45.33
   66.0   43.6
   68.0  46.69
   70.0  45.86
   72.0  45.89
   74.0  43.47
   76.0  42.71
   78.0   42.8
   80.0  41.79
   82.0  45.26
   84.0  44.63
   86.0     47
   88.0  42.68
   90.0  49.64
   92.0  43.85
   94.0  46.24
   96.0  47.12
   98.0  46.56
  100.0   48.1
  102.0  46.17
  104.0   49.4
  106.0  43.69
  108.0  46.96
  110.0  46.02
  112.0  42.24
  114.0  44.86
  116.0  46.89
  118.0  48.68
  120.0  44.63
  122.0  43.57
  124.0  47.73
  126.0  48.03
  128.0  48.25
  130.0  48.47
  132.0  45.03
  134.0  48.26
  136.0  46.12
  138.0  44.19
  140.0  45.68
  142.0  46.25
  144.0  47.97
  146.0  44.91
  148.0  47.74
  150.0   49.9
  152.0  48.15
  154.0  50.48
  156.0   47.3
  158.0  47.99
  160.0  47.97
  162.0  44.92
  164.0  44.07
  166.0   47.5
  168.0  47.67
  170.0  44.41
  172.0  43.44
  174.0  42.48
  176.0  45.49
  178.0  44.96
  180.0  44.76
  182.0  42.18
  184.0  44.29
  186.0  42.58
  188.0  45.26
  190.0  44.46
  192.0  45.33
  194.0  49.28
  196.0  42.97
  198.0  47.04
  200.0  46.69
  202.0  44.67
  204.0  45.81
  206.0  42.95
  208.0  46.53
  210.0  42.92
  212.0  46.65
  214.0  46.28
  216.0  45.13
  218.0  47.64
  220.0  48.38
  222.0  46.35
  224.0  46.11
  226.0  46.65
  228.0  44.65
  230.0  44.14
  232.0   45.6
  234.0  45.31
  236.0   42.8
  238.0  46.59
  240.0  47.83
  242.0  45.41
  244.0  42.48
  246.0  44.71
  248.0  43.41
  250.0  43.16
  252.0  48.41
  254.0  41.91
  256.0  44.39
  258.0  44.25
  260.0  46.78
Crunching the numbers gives 2167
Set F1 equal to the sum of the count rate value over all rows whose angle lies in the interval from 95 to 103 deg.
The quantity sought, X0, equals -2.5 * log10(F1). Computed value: -5.7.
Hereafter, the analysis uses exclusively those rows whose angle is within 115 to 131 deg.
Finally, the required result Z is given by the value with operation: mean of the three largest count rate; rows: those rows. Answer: 48.5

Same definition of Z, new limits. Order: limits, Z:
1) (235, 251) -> 46.6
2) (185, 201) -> 47.7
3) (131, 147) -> 47.5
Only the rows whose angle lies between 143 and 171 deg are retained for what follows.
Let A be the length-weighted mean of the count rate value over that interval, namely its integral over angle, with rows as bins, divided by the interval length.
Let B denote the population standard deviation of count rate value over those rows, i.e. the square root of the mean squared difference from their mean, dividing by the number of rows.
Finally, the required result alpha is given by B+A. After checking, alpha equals 49.1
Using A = 47.2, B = 1.88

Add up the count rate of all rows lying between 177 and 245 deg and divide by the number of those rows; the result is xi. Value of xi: 45.3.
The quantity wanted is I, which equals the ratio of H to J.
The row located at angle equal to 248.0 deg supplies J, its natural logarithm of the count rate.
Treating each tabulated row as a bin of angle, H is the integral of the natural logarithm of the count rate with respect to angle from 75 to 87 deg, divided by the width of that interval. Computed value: 1.004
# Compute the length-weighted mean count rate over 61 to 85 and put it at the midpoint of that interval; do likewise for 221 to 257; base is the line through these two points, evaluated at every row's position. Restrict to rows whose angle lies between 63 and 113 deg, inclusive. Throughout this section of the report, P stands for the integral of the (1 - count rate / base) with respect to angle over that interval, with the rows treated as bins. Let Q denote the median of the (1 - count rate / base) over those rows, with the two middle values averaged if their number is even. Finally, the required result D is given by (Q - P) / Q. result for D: -29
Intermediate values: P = -0.98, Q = -0.032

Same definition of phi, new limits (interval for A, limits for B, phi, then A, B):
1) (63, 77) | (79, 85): 1966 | 44.8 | 43.9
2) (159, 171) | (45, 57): 2001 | 46.1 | 43.4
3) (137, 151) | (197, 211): 2111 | 46.7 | 45.2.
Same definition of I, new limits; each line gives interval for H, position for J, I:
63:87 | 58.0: 1.018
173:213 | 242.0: 0.997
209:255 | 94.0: 0.995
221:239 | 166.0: 0.988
